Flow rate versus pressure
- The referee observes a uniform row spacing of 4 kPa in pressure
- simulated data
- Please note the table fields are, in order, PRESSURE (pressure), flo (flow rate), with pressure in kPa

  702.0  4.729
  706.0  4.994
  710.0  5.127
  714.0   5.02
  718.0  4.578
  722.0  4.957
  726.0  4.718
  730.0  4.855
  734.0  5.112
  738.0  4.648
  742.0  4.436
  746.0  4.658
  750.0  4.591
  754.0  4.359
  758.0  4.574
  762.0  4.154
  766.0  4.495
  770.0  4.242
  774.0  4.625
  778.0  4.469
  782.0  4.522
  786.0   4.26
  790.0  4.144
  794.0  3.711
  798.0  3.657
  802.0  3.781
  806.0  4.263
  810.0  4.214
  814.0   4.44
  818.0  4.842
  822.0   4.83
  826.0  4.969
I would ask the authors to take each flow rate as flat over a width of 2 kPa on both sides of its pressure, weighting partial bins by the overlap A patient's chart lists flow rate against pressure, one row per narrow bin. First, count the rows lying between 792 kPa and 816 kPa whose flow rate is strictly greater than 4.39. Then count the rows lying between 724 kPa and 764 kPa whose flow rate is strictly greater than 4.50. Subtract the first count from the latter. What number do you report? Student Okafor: 6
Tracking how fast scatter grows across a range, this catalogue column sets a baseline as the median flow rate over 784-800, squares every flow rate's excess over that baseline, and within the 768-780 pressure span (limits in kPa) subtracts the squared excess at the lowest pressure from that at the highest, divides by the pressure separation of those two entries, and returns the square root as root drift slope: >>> 0.156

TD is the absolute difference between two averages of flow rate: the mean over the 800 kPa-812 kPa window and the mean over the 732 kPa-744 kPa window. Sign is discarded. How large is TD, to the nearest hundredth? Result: 0.65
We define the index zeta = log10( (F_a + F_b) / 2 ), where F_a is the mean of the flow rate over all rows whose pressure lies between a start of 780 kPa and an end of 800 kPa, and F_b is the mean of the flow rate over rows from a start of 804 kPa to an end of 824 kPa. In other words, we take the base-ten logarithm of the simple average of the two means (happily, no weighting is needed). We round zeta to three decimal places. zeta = 0.632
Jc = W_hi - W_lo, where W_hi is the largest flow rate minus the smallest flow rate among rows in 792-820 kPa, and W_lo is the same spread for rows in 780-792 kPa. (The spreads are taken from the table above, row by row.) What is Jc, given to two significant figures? 0.81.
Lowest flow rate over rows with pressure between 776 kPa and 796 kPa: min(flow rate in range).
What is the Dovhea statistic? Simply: 3.711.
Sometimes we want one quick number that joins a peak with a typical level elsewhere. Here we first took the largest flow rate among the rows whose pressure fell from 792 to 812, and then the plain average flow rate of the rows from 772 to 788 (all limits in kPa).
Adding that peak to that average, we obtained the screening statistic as 8.73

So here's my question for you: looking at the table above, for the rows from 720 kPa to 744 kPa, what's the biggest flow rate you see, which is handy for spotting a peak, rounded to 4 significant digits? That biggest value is 5.112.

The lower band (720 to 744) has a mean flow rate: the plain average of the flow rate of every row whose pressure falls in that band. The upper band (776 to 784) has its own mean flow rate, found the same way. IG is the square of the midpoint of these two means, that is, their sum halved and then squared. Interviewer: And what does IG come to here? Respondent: 21.5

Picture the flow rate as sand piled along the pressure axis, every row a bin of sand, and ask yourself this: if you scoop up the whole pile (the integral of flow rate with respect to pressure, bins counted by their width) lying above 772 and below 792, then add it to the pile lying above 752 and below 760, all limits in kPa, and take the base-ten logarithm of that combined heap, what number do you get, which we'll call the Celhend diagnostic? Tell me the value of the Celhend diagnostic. 2.09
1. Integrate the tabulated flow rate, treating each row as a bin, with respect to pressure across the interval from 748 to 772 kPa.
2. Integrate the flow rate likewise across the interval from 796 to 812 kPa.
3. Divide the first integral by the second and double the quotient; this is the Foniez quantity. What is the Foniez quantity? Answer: 3.3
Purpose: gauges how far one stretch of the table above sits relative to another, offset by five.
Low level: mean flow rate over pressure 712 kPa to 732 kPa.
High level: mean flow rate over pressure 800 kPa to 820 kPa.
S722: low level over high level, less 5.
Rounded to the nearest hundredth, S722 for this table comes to -3.88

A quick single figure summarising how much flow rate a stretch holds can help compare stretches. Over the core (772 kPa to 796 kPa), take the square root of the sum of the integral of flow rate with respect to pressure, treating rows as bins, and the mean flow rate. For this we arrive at 10.4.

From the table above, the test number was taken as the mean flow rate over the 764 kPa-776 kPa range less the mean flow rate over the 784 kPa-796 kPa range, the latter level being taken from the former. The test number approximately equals 0.42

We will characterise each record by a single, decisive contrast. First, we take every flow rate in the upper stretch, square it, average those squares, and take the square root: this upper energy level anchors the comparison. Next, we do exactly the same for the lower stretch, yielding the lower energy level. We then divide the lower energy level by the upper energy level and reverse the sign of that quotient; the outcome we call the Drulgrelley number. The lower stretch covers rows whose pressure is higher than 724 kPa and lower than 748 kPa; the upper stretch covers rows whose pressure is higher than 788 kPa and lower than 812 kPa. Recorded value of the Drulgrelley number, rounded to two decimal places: -1.19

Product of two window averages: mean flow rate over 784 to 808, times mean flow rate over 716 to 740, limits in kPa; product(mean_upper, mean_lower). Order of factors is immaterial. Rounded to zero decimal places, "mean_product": 19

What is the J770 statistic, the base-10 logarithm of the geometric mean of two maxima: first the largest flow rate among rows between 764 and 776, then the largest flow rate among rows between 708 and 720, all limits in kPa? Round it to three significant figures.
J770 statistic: 0.687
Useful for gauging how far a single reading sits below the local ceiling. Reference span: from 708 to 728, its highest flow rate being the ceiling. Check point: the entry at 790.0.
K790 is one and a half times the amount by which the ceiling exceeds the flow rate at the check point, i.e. 1.5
